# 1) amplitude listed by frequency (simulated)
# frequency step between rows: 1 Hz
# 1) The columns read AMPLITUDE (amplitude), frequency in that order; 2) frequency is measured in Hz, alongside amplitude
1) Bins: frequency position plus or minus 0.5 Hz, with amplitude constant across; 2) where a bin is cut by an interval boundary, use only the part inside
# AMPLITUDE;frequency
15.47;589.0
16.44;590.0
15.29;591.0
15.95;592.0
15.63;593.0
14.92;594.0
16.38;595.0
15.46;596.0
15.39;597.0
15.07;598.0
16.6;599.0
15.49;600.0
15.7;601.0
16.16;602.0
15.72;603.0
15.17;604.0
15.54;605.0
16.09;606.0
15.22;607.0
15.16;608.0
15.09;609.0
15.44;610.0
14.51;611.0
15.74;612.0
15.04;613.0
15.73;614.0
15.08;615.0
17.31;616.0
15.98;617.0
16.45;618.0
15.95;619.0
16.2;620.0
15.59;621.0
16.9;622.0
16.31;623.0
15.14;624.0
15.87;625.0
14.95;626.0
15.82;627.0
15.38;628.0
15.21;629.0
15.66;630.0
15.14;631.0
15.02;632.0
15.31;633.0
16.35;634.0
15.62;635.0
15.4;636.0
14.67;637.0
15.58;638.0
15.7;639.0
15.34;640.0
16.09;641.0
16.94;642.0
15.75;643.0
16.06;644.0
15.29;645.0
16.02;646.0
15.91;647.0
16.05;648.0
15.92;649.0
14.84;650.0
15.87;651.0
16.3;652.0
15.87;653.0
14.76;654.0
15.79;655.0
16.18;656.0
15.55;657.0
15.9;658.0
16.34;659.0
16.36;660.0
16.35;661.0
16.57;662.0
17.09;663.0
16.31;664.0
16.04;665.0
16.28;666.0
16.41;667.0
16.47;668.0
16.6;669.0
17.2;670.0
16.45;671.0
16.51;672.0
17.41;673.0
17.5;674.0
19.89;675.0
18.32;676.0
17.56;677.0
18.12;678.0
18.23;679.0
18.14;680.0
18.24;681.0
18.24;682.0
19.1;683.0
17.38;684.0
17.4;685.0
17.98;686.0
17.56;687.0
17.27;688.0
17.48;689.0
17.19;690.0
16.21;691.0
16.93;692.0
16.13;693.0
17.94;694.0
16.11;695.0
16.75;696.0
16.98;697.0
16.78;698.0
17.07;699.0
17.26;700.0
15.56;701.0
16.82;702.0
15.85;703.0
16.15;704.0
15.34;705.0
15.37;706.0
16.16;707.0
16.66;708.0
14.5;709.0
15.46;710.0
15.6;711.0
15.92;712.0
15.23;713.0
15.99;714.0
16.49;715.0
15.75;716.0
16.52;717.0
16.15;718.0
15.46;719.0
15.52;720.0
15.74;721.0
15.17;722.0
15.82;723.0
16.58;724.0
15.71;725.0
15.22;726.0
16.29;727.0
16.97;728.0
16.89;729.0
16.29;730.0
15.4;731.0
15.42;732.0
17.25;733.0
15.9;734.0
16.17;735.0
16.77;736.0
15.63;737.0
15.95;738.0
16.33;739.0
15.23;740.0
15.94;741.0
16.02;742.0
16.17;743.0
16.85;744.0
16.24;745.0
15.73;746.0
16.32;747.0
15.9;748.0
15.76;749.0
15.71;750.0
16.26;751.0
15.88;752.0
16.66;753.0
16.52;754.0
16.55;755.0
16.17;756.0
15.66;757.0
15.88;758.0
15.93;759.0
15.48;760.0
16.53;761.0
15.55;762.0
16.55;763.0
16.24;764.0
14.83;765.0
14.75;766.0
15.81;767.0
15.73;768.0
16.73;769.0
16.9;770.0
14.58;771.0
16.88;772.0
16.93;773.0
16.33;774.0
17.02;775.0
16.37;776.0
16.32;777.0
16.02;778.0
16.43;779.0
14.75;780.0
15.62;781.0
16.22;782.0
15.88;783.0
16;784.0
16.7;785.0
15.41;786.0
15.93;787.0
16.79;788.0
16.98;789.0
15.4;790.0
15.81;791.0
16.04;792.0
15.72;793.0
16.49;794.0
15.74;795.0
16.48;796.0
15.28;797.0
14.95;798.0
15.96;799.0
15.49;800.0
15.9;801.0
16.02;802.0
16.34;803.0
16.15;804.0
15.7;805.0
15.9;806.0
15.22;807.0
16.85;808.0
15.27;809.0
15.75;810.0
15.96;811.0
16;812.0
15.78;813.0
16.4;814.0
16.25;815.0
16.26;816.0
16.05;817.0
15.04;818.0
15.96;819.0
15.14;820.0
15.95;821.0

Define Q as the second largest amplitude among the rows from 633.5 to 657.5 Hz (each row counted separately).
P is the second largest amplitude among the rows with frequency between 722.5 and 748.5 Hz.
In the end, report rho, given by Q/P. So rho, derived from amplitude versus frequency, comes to 0.96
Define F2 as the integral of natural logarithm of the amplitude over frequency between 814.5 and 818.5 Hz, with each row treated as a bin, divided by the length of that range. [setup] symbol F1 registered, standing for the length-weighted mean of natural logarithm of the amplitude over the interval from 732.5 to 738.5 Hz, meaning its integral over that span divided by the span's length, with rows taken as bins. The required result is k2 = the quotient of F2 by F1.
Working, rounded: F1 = 2.79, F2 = 2.766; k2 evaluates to 0.99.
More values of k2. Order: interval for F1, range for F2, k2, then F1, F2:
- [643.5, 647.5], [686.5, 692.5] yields 1.03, 2.76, 2.839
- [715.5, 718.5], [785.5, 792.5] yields 1.00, 2.78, 2.775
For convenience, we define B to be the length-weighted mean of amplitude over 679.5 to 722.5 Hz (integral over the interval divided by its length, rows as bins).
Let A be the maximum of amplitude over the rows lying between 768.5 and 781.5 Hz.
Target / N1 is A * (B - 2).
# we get 248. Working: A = 17.02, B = 16.5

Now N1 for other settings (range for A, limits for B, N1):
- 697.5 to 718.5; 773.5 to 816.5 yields 242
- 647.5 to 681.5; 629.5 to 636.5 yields 269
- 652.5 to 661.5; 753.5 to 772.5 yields 228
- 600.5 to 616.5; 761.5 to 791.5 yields 243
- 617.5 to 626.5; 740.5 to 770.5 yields 237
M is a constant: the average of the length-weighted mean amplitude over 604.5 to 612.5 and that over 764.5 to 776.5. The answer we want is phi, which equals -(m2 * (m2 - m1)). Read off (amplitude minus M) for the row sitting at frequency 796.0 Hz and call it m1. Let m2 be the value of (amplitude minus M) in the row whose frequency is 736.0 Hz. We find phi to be -0.31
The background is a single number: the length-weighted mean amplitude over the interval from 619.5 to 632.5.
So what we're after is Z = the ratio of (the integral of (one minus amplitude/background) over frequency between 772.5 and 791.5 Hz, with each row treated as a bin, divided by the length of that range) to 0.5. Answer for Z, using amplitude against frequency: -0.067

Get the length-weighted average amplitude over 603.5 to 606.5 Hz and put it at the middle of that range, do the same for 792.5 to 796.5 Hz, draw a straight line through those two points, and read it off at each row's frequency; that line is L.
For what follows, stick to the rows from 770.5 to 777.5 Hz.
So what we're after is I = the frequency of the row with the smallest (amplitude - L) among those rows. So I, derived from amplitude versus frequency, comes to 771.0 Hz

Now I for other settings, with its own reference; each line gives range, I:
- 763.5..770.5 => 766.0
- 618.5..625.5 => 624.0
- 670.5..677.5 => 671.0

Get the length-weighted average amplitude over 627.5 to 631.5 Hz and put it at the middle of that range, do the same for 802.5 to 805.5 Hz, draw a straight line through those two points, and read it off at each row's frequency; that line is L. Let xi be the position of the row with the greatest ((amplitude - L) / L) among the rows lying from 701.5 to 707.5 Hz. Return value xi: 702.0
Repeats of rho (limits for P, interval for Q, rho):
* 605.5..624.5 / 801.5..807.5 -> 0.96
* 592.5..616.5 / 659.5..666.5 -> 1.00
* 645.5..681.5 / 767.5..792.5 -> 0.93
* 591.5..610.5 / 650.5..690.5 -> 1.17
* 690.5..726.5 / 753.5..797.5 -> 0.98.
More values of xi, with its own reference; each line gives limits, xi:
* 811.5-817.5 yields 814.0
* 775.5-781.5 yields 779.0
